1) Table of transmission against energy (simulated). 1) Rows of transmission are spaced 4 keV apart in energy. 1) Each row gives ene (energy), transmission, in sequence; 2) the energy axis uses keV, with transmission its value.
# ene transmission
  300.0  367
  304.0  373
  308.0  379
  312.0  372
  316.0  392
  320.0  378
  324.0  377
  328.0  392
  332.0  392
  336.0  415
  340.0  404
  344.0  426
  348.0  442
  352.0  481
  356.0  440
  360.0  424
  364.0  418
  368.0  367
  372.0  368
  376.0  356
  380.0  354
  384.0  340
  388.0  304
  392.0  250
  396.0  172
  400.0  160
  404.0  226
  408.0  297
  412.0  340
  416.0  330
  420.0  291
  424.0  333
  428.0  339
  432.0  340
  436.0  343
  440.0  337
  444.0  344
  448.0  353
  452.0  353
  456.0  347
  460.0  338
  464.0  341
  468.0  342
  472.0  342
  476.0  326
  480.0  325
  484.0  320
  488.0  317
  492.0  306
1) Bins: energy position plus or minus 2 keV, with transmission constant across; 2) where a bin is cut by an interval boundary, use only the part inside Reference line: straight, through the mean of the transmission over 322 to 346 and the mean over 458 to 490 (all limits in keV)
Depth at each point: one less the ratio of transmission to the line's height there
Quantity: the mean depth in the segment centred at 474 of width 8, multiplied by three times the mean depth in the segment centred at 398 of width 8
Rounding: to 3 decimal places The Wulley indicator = -0.013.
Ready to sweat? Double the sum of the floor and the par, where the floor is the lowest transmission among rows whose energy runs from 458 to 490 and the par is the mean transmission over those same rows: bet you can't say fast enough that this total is 1297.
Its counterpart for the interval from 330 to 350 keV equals 1616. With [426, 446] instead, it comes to 1355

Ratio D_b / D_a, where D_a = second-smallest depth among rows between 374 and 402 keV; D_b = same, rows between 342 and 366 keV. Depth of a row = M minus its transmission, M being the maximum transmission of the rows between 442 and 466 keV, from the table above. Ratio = 89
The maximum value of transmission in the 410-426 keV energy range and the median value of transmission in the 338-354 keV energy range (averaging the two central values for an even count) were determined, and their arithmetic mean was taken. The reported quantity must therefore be 387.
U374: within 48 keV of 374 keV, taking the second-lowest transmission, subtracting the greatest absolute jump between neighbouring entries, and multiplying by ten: 940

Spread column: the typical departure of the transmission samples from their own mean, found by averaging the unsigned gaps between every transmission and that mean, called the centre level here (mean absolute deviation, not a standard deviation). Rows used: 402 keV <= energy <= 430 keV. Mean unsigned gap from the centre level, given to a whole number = 31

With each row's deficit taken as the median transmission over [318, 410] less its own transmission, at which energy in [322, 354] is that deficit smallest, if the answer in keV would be 352.0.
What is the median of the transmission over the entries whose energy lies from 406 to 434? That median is 333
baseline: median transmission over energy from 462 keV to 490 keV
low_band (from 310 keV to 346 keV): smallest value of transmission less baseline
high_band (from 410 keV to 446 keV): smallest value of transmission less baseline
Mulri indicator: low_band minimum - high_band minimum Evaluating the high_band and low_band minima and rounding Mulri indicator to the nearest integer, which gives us 81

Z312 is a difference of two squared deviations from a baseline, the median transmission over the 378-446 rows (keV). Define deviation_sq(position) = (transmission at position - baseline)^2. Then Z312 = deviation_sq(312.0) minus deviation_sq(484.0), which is 1352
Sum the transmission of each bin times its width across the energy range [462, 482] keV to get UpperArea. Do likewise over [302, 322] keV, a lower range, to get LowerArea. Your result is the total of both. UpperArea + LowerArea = 14280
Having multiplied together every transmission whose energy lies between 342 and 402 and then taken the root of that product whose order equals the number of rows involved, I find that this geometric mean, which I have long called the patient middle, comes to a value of 338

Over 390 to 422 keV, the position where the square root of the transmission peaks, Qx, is 412.0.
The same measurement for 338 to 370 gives 352.0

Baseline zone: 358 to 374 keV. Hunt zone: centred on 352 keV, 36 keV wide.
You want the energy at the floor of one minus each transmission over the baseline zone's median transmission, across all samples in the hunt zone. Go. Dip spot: 352.0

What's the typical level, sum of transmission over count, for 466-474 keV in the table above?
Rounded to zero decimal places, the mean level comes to 342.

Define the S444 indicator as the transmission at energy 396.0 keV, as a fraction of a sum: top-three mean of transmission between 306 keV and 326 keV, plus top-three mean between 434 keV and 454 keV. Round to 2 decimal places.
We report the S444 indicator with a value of 0.23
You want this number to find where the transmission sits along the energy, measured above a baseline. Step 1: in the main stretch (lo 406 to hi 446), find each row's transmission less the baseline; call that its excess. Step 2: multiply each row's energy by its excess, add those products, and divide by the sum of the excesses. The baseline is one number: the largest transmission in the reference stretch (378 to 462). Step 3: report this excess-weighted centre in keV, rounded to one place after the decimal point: 421.0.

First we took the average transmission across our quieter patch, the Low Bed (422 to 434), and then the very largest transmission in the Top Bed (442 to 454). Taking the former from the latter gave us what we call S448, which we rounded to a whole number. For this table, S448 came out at 16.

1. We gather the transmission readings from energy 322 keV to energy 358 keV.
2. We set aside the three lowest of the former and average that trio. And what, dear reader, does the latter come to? 387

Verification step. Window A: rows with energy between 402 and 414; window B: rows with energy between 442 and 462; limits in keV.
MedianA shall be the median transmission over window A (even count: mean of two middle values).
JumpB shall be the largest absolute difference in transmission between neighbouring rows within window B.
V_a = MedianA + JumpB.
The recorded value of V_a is 306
